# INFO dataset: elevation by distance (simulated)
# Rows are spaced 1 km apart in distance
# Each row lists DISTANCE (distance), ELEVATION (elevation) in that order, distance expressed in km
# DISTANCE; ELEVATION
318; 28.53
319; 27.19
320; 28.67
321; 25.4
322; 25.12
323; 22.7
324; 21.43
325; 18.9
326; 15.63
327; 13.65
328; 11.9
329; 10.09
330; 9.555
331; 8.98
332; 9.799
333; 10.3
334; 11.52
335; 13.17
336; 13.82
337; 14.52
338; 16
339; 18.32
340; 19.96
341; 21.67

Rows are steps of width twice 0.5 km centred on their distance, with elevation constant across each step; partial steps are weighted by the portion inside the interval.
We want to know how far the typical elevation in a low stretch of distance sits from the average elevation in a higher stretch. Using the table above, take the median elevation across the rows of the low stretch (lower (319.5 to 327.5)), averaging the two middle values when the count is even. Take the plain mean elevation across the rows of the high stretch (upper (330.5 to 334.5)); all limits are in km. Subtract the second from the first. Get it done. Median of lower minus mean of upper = 11.9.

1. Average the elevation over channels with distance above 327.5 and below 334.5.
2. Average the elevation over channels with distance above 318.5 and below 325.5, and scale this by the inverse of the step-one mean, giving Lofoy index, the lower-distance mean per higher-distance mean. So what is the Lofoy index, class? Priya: 2.35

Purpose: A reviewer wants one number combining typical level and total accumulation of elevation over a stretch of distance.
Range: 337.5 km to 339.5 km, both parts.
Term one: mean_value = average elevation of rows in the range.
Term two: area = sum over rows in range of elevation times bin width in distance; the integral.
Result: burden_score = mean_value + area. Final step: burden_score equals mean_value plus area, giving 51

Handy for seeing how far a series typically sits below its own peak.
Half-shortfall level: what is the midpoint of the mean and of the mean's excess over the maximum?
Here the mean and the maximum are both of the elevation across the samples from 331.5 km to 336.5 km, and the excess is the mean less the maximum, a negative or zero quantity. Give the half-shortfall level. 4.8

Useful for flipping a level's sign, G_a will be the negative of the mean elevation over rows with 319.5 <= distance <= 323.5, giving -25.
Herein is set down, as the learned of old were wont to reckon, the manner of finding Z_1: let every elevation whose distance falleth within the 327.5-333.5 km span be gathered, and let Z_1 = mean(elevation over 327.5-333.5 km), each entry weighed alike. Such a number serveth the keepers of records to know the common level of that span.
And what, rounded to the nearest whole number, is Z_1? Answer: 10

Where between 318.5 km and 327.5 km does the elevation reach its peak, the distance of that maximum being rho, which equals 320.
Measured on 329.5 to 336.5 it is 336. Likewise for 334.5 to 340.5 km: 340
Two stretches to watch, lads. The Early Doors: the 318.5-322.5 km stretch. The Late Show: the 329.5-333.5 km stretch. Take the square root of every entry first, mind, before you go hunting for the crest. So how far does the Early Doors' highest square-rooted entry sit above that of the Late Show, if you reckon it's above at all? 2.1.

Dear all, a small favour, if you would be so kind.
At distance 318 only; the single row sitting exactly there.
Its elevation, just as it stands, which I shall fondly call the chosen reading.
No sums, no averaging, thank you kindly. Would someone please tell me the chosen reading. 28.53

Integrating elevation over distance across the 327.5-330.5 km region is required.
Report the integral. 32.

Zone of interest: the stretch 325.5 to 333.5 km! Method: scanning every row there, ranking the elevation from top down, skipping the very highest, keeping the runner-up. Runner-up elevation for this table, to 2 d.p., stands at 13.65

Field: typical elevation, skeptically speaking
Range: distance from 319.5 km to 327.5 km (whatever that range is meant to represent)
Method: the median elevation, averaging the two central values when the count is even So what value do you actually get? 22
